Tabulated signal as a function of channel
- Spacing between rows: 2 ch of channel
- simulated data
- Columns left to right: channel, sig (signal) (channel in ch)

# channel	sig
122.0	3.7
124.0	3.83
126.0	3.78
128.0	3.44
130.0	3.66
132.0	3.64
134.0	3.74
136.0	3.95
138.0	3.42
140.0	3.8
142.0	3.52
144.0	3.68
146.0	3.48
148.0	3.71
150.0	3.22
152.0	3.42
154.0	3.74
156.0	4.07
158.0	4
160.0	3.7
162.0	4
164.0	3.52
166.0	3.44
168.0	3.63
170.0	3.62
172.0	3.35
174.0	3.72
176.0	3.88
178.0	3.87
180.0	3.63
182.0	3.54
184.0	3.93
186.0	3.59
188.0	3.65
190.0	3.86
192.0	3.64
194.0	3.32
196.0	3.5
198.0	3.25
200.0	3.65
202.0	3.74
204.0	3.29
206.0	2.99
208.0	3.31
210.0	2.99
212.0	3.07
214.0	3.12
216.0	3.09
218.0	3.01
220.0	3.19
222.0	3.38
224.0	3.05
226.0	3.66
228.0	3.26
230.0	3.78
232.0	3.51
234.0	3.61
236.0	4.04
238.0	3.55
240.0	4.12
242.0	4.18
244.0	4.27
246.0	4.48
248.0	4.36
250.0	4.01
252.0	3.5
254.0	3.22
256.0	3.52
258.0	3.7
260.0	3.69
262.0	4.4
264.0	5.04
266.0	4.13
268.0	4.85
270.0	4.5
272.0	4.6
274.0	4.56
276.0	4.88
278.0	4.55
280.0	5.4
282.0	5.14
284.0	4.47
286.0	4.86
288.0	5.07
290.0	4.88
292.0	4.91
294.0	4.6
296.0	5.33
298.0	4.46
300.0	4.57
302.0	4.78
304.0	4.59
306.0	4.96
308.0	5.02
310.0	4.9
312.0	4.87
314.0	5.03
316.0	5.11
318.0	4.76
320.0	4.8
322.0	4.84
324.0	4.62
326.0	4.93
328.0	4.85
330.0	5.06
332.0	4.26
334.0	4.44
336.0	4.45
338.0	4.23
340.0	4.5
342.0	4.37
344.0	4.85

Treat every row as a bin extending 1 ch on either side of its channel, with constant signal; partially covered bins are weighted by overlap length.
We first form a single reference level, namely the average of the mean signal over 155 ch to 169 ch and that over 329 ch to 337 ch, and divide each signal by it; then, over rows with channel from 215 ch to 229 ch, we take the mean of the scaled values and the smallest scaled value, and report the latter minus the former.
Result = -0.054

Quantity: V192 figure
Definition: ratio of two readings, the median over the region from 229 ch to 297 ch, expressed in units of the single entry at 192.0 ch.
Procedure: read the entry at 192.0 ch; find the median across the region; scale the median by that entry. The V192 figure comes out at 1.22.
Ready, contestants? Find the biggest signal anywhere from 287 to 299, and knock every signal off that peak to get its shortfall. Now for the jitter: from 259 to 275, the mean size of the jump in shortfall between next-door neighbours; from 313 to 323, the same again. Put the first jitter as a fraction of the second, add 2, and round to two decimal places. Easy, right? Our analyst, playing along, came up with 5.89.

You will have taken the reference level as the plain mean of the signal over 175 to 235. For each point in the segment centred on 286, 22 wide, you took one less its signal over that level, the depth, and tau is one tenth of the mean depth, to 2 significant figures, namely -0.043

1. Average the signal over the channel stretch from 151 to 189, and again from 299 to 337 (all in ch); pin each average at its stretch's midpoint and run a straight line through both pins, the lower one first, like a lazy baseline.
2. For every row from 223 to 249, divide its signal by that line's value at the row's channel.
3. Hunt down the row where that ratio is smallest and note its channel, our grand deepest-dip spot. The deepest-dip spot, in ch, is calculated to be 224.0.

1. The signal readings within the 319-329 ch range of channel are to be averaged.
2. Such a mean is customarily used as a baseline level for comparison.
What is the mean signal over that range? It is 4.81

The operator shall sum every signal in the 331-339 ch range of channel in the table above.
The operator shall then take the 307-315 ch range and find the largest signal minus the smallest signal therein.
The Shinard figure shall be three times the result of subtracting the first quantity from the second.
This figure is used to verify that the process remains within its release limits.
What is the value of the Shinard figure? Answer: -52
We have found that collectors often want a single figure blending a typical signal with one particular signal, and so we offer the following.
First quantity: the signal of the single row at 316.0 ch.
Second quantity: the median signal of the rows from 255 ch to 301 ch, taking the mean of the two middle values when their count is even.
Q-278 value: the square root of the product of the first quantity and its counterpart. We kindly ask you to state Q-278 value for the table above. 4.85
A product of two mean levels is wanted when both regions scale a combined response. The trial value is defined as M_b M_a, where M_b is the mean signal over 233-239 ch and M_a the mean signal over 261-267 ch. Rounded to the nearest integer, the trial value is 17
